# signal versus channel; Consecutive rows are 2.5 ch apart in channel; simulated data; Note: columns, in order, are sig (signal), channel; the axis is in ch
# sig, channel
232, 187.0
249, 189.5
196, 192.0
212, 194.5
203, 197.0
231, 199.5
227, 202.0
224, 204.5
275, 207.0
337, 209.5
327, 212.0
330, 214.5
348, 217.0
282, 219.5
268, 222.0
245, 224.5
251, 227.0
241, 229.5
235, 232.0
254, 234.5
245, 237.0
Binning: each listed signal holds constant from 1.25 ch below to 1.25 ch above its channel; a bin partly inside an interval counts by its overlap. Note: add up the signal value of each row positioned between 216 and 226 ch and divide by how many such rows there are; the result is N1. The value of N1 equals 286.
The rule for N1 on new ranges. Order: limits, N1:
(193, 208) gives 229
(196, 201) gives 217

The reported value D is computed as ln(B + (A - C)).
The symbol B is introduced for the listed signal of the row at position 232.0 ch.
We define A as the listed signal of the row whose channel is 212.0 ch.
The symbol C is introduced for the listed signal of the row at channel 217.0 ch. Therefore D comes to 5.37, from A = 327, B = 235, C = 348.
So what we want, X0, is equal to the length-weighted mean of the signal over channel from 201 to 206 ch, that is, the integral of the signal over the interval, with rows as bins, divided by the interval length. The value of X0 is 228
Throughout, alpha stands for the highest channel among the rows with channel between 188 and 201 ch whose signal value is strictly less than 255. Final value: 199.5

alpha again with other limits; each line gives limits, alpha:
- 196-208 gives 204.5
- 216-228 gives 227.0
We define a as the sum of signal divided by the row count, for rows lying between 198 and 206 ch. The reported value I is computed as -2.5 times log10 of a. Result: -5.89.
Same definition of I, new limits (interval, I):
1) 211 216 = -6.29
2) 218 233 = -6.01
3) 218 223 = -6.10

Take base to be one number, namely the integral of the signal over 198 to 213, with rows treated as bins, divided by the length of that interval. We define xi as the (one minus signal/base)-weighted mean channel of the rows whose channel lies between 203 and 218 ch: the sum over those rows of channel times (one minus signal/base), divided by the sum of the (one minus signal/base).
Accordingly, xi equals 214.9 ch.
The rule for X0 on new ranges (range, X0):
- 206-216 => 319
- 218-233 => 256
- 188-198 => 216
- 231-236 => 245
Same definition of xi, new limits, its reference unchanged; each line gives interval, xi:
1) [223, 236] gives 229.5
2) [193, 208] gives 198.8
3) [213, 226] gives 214.8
